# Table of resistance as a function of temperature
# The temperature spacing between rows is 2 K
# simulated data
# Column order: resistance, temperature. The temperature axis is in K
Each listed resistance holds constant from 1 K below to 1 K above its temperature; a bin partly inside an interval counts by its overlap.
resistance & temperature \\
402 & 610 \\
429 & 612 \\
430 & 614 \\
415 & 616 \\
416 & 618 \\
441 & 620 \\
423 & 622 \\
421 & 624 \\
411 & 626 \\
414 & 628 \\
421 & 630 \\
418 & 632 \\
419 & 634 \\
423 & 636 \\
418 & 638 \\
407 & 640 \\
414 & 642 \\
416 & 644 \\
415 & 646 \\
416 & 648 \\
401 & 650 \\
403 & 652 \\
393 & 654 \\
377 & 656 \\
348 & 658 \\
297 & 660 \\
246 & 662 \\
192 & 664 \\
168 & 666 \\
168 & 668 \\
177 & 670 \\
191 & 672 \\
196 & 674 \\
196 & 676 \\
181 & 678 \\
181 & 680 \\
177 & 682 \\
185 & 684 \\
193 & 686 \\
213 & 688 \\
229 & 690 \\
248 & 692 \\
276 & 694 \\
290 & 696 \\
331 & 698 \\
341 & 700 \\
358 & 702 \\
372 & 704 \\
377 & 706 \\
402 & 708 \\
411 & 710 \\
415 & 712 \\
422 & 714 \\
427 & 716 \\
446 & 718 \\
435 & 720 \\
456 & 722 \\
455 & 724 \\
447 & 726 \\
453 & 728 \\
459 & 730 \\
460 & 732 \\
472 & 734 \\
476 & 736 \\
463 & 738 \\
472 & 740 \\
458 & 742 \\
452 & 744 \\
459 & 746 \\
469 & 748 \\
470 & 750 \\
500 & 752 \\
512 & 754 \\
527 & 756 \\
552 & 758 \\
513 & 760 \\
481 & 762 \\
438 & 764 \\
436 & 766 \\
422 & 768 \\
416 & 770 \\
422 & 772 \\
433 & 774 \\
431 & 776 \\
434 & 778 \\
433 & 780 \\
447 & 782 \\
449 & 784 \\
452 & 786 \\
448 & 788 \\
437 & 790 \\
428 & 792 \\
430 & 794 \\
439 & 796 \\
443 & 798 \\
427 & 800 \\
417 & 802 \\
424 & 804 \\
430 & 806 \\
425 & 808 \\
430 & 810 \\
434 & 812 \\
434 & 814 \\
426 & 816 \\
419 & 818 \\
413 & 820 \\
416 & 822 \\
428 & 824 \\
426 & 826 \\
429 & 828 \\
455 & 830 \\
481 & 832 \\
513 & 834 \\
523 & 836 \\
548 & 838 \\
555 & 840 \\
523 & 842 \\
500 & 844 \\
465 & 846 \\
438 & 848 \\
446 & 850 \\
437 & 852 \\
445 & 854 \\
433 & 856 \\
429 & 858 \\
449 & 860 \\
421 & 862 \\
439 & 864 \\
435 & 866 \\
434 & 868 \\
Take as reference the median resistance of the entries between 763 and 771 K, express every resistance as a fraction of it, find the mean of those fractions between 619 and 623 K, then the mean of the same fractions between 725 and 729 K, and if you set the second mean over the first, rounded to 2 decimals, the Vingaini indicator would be 1.04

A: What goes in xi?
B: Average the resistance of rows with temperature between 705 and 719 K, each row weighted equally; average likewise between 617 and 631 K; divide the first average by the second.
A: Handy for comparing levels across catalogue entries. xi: 0.98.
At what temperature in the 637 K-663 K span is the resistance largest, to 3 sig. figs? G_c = 638 K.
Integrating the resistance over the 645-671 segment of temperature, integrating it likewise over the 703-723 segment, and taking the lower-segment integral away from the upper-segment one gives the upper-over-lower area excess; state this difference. 324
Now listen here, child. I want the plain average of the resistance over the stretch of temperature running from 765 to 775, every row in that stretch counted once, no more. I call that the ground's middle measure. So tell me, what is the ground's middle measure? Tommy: 426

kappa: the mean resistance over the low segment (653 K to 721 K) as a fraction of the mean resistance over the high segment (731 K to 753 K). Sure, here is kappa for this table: 0.62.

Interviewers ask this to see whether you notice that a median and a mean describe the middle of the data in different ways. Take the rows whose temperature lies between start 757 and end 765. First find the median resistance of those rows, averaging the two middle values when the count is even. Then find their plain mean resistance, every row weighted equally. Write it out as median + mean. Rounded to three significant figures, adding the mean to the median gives 993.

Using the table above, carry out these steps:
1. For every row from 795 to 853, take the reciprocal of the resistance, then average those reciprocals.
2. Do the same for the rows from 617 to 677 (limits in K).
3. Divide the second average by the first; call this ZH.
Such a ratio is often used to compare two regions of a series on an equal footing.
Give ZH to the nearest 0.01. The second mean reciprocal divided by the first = 1.45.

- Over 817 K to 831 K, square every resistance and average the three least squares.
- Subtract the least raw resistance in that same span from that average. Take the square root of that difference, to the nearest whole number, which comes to 416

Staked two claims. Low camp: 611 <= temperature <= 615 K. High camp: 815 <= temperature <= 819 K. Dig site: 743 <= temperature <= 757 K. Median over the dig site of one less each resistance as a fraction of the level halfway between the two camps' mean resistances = -0.10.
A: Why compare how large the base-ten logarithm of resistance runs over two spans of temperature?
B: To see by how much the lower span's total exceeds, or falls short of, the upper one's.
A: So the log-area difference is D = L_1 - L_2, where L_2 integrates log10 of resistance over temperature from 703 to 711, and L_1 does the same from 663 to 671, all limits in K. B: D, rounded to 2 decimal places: -2.77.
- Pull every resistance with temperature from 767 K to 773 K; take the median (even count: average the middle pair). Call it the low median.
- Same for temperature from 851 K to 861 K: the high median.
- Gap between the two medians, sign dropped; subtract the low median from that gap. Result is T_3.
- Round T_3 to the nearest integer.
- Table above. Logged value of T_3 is -407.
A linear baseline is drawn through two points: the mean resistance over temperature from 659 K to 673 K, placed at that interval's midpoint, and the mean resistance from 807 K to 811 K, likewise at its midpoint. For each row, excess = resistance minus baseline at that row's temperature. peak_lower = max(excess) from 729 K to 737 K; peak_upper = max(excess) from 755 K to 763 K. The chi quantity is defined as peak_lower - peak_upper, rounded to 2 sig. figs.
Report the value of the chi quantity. -42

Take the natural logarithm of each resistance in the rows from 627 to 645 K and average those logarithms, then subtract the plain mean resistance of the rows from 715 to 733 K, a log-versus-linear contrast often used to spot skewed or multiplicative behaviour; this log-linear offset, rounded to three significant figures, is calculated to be -443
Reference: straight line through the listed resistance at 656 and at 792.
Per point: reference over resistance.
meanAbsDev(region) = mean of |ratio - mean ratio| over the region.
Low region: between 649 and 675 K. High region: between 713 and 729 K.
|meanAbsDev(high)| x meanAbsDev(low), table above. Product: 0.010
